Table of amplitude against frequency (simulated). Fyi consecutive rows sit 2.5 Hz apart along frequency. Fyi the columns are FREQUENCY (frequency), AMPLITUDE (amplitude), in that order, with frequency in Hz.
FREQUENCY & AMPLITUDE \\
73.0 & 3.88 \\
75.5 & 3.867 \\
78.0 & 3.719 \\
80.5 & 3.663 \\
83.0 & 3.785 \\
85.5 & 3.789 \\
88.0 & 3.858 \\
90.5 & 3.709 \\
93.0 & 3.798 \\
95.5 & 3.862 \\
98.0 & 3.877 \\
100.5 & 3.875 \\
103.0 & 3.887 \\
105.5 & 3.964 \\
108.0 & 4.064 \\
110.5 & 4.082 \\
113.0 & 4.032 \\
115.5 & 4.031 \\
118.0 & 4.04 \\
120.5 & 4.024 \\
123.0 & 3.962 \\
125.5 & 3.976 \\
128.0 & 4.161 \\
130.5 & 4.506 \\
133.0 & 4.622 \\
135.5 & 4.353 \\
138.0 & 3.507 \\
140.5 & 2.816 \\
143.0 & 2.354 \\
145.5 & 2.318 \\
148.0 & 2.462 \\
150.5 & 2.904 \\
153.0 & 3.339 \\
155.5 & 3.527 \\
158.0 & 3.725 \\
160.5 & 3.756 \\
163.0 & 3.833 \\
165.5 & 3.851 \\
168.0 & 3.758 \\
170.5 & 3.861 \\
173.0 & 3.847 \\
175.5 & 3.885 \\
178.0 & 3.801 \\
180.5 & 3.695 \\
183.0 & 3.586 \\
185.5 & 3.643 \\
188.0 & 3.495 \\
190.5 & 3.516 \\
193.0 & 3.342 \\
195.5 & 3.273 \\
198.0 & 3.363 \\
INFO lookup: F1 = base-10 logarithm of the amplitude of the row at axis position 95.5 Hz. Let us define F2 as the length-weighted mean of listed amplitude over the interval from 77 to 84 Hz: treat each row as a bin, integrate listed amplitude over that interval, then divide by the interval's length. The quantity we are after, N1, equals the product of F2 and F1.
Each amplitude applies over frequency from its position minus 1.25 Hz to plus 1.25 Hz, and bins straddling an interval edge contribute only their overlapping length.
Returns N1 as 2.18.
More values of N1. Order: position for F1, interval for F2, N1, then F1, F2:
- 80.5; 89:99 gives 2.15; 0.564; 3.81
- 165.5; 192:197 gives 1.94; 0.586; 3.31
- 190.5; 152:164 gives 1.99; 0.546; 3.64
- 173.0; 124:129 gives 2.37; 0.585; 4.06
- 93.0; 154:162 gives 2.12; 0.580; 3.66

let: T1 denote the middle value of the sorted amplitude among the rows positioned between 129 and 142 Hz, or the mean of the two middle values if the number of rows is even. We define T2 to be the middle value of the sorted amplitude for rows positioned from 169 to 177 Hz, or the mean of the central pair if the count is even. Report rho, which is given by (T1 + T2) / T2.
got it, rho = 2.13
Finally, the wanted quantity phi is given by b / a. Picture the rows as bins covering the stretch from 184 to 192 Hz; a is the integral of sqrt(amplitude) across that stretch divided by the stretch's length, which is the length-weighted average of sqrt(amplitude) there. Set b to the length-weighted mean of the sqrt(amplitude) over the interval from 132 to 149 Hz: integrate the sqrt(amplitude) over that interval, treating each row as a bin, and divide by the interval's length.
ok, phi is 0.94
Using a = 1.88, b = 1.77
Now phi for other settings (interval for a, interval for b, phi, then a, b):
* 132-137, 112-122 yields 0.95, 2.10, 2.01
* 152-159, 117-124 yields 1.07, 1.88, 2.00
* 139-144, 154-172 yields 1.19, 1.62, 1.94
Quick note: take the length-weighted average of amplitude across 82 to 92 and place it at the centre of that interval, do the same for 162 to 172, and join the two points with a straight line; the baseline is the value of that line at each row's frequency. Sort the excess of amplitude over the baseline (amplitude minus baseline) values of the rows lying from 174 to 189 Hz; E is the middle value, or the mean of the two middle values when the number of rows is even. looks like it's -0.17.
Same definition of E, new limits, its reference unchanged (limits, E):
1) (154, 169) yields -0.07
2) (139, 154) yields -1.18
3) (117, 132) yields 0.23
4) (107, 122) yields 0.24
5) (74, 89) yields 0.00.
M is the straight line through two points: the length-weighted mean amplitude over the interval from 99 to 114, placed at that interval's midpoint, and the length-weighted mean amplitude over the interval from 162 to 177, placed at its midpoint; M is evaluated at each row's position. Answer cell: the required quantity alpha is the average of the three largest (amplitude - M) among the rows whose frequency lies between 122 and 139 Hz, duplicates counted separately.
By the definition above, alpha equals 0.57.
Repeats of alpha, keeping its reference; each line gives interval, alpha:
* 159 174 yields 0.01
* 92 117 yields 0.09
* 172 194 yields 0.02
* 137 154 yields -0.64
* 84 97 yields -0.17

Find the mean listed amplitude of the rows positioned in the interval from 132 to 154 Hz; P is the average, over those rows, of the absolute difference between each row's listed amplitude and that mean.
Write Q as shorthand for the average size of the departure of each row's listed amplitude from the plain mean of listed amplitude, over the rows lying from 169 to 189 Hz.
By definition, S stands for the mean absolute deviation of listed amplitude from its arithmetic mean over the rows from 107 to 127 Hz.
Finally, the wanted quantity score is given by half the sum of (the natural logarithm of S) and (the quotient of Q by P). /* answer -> -1.7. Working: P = 0.68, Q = 0.12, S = 0.029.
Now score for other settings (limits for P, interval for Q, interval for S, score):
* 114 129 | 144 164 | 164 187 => 4.3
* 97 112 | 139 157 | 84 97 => 0.9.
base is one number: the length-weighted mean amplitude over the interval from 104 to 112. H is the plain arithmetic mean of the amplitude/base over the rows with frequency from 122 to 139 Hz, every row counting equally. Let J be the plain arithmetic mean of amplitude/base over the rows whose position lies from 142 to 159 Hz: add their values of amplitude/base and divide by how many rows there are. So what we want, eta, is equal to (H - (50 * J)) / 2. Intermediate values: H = 1.03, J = 0.73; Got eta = -17.8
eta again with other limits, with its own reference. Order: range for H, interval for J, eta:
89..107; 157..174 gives -23.1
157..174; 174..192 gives -22.2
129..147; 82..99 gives -23.2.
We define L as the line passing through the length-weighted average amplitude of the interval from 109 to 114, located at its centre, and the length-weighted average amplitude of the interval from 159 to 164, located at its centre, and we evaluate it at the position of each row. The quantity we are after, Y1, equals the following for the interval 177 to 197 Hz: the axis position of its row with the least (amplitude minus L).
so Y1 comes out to 195.5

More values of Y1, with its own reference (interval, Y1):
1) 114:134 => 123.0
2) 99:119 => 100.5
